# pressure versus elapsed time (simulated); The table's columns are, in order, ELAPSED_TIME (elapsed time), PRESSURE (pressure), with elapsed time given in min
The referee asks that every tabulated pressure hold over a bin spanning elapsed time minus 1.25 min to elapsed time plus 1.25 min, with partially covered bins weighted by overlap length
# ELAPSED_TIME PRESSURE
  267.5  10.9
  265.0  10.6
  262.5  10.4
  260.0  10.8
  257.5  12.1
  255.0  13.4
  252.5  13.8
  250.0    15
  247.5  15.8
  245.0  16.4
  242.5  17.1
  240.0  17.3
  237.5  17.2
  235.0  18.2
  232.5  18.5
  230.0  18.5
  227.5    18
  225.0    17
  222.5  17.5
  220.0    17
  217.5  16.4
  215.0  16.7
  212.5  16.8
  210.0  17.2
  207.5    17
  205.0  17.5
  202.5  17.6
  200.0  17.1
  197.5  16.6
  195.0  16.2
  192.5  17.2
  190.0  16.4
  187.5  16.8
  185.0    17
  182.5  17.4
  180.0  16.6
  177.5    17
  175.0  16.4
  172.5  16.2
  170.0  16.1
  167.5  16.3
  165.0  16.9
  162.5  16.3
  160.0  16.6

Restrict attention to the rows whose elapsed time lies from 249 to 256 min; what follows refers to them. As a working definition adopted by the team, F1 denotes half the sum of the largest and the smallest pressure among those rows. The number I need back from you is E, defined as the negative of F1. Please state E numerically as -14.2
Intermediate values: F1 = 14.2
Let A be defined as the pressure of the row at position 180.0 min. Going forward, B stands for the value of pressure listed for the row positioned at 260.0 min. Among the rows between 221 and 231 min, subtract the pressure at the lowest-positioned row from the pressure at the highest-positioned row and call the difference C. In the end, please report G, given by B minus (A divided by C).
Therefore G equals -6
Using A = 16.6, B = 10.8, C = 1.0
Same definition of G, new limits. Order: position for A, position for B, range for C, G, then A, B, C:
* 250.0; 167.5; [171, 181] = -21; 15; 16.3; 0.4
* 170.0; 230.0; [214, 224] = -2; 16.1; 18.5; 0.8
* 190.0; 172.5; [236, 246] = 37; 16.4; 16.2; -0.8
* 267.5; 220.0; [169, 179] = 5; 10.9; 17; 0.9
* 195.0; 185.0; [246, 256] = 24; 16.2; 17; -2.4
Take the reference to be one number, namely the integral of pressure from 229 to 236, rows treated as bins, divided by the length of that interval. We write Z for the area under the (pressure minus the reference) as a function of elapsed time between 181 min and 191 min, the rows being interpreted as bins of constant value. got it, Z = -15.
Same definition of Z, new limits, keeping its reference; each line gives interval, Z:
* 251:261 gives -58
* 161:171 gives -20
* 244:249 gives -12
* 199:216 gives -22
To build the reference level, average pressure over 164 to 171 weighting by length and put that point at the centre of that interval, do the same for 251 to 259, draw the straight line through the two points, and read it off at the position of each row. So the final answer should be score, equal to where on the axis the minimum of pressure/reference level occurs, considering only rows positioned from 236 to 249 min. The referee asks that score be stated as 247.5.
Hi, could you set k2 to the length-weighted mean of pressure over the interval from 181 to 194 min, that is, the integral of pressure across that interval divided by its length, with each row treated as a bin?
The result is 16.9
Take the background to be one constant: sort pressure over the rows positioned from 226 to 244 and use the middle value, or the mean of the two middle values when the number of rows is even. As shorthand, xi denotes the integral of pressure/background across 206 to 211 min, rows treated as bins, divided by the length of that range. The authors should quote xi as 0.951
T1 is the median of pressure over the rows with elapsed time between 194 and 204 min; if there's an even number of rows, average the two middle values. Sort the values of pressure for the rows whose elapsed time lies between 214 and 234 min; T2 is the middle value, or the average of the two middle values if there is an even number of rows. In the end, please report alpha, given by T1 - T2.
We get -0.4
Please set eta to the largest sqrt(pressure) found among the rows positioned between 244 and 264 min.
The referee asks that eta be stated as 4.05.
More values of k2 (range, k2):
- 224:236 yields 18.1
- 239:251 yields 16.3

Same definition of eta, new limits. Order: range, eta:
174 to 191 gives 4.17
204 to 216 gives 4.18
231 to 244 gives 4.30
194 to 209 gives 4.20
